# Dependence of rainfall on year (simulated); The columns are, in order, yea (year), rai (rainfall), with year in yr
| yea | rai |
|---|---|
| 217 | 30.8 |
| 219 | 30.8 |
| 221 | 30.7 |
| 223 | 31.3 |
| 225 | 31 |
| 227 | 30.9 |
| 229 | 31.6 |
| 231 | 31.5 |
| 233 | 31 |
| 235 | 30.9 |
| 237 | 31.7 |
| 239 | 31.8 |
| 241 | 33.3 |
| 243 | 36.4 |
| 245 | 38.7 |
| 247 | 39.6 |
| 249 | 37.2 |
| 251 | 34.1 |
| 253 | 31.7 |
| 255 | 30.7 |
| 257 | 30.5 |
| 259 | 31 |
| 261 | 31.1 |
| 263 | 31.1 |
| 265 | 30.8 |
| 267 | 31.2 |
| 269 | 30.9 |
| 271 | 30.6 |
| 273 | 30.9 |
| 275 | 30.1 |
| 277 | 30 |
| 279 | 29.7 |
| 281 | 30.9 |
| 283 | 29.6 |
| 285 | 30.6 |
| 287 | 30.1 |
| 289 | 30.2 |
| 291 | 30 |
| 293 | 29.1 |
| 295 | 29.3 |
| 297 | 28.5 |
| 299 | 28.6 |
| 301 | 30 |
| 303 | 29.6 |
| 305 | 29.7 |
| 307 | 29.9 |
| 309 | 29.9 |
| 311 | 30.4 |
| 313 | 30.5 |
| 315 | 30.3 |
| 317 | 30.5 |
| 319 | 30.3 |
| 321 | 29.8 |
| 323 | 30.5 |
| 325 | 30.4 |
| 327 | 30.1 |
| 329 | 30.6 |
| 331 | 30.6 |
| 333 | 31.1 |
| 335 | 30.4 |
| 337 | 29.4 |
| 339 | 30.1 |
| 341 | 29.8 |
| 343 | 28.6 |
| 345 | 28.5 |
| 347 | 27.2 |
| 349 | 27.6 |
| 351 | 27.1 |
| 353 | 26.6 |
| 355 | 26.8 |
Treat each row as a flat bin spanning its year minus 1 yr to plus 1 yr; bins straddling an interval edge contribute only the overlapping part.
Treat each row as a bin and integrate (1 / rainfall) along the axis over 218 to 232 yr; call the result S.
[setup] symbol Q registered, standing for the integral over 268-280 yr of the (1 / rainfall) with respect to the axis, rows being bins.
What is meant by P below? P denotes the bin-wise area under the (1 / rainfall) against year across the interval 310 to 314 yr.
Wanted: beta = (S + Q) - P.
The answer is 0.7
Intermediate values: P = 0.13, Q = 0.40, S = 0.45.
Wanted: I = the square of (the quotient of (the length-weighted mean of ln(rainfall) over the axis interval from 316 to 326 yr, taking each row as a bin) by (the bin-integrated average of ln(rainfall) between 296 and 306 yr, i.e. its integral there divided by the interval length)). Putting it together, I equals 1.02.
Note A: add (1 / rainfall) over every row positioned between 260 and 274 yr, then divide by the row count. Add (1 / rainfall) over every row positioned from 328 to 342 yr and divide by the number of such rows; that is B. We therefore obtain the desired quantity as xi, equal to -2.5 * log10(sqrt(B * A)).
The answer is 3.71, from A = 0.0323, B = 0.0330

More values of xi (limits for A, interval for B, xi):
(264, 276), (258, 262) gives 3.72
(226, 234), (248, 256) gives 3.77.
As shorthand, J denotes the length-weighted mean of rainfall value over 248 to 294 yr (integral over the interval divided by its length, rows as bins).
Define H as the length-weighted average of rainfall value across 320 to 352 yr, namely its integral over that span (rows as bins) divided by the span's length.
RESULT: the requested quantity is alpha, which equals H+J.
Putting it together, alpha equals 60.4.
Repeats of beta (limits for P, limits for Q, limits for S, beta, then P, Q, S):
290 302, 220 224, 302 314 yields 0.1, 0.41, 0.13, 0.40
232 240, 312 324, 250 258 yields 0.4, 0.26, 0.40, 0.25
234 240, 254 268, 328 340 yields 0.7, 0.19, 0.45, 0.40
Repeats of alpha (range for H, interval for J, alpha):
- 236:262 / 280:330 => 63.7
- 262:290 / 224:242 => 62.0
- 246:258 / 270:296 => 64.1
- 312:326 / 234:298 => 62.0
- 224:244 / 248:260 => 64.5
